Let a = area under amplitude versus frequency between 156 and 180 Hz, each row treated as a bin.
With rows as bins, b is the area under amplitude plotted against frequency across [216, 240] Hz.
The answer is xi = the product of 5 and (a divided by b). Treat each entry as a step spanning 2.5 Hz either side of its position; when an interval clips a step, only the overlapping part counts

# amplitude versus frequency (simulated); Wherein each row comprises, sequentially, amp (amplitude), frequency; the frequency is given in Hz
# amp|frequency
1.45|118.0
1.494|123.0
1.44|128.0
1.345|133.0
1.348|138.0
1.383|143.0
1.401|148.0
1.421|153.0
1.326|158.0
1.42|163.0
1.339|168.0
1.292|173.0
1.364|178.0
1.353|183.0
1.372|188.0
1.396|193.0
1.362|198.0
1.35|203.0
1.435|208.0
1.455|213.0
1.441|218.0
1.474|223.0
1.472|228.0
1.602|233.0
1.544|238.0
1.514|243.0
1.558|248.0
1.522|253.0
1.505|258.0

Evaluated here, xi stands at 4.5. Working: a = 32.4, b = 36.2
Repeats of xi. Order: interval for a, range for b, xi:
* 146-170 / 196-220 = 4.9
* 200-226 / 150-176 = 5.3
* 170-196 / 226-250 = 4.8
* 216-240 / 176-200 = 5.5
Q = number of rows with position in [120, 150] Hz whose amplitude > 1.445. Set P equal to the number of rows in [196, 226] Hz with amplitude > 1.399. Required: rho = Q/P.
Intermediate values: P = 4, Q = 1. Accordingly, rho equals 0.25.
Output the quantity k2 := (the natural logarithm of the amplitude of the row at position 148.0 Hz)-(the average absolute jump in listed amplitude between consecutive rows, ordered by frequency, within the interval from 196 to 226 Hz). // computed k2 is 0.304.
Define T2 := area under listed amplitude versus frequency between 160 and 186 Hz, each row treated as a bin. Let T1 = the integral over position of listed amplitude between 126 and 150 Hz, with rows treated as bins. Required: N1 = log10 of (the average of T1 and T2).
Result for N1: 1.534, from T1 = 33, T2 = 35.2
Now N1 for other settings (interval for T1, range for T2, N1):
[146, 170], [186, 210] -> 1.521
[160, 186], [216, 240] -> 1.552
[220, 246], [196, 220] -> 1.564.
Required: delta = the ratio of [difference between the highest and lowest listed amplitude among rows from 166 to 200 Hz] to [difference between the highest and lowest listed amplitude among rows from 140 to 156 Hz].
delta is 2.7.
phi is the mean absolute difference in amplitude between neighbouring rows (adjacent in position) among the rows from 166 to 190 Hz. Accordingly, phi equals 0.037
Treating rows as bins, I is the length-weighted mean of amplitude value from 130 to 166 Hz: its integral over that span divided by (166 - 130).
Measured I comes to 1.378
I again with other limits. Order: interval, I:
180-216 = 1.389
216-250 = 1.515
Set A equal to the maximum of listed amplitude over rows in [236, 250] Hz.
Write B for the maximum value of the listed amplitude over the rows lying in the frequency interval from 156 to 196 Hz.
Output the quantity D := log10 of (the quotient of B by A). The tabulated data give -0.040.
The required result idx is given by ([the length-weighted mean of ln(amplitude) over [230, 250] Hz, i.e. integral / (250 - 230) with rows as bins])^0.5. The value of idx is 0.66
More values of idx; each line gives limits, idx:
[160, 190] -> 0.55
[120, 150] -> 0.58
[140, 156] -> 0.58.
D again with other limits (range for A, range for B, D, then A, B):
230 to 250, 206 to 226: -0.036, 1.602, 1.474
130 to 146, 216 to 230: 0.028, 1.383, 1.474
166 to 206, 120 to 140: 0.029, 1.396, 1.494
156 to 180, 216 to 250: 0.052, 1.42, 1.602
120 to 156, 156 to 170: -0.022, 1.494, 1.42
